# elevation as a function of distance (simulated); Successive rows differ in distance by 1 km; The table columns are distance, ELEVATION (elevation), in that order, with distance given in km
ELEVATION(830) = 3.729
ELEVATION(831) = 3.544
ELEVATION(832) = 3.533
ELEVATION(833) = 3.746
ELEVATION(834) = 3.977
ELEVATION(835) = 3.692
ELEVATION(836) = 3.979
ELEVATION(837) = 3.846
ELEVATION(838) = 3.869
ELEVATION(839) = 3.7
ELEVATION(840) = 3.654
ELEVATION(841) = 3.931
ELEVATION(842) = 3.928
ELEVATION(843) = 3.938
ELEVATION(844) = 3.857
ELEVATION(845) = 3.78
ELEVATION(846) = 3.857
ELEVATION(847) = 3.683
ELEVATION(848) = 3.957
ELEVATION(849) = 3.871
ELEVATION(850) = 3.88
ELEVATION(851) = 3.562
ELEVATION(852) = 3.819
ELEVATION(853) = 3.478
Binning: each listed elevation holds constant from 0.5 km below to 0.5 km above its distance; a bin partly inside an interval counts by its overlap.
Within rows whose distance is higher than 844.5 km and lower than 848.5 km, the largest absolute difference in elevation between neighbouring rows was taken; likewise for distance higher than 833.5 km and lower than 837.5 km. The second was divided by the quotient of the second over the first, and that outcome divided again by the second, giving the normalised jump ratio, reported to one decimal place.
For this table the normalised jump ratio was 1.0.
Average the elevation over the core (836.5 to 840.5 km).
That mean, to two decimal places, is 3.77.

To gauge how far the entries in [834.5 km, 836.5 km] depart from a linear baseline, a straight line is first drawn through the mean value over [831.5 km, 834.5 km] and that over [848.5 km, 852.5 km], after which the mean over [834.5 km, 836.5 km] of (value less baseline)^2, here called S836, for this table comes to 0.027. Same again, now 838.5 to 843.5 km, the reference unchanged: 0.019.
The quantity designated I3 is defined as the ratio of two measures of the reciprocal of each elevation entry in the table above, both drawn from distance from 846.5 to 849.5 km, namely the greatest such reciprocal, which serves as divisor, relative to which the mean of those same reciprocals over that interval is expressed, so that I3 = 0.961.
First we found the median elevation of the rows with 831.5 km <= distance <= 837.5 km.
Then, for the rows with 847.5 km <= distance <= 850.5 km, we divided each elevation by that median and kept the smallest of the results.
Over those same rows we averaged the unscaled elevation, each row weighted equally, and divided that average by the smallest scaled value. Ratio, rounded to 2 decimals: 3.83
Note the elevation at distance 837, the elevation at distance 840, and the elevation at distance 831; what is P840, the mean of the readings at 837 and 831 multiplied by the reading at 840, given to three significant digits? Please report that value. 13.5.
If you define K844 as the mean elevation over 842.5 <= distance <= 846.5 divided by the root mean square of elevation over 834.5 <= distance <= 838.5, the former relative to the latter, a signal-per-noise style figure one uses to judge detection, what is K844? 1.00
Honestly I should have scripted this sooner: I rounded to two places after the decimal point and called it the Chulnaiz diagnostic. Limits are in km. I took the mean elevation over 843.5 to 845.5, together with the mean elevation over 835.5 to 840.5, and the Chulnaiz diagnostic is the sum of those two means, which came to 7.63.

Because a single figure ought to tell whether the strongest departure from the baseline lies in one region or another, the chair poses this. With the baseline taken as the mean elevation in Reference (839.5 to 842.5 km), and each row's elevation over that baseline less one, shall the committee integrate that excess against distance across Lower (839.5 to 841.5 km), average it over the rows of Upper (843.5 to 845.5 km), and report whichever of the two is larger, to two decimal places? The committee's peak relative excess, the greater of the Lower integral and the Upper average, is 0.00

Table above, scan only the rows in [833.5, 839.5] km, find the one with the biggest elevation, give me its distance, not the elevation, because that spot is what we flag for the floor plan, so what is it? 836 km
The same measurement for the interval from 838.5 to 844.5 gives 843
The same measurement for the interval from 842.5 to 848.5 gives 848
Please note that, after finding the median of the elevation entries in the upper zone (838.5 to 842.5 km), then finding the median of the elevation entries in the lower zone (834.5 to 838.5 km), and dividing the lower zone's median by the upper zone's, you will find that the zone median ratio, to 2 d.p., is 1.01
